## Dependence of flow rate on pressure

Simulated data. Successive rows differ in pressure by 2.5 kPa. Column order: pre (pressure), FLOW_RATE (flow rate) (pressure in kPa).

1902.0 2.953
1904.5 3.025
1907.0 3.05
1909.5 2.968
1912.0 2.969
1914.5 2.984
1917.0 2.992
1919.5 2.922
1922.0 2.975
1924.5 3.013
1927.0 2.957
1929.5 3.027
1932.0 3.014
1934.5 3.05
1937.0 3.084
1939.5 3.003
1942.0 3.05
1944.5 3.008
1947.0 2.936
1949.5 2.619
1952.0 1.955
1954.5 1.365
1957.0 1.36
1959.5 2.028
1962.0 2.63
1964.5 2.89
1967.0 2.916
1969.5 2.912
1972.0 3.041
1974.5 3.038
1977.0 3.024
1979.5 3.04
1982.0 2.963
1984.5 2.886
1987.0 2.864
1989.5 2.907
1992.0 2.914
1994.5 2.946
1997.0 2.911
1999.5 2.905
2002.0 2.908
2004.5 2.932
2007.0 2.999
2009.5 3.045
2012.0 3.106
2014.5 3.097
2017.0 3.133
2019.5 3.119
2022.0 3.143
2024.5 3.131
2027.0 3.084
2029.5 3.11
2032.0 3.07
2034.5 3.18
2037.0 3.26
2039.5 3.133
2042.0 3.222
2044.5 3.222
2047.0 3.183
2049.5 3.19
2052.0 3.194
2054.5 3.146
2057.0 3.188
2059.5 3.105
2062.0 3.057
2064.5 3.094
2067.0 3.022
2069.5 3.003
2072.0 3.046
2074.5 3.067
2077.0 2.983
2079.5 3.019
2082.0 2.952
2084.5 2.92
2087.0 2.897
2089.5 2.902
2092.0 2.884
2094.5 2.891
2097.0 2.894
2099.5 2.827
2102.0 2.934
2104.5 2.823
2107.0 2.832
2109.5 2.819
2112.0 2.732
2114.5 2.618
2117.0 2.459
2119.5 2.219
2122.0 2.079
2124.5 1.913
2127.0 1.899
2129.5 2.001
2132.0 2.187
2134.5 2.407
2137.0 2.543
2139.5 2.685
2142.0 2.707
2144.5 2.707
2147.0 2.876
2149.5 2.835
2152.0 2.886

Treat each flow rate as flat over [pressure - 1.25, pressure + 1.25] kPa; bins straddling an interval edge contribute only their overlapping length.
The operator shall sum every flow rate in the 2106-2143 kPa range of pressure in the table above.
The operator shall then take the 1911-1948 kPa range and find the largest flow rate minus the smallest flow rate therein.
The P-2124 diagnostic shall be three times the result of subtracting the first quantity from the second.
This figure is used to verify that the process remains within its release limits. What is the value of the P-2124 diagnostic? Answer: -108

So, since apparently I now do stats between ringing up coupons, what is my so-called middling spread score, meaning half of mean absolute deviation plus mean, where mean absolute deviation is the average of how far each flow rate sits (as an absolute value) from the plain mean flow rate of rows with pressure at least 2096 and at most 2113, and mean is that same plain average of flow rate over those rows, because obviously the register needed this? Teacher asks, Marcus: 1.44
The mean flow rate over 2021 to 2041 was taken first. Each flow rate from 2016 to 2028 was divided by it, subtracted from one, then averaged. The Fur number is 0.01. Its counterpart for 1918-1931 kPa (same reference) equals 0.05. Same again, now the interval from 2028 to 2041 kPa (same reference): 0.00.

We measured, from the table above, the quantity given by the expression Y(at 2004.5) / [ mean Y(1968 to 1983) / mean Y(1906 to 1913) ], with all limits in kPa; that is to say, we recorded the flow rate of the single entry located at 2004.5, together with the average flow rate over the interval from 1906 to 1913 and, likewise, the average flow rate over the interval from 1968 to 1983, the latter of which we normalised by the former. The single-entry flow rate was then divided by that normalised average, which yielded 2.92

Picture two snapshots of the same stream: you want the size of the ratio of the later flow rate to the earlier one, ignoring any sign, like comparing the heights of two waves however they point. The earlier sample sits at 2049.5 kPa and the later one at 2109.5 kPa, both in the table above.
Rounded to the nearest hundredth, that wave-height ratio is 0.88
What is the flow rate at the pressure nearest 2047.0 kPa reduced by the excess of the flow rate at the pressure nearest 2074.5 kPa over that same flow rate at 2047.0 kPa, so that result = 3.30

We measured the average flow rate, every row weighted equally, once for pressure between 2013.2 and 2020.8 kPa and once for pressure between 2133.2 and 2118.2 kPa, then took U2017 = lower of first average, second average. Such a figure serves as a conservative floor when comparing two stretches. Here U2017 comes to 2.05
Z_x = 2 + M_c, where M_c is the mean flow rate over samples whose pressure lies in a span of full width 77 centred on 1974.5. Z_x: 4.78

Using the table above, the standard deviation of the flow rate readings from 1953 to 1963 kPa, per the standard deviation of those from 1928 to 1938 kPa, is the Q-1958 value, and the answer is 20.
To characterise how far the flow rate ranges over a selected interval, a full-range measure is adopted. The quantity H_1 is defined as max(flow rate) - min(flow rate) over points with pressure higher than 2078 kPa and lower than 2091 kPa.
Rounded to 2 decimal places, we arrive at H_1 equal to 0.12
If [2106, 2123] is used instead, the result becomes 0.75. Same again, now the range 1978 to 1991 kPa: 0.18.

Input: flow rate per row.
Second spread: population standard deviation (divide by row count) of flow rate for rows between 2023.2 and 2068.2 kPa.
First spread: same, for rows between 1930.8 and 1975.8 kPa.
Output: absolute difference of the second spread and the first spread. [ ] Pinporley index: 0.50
